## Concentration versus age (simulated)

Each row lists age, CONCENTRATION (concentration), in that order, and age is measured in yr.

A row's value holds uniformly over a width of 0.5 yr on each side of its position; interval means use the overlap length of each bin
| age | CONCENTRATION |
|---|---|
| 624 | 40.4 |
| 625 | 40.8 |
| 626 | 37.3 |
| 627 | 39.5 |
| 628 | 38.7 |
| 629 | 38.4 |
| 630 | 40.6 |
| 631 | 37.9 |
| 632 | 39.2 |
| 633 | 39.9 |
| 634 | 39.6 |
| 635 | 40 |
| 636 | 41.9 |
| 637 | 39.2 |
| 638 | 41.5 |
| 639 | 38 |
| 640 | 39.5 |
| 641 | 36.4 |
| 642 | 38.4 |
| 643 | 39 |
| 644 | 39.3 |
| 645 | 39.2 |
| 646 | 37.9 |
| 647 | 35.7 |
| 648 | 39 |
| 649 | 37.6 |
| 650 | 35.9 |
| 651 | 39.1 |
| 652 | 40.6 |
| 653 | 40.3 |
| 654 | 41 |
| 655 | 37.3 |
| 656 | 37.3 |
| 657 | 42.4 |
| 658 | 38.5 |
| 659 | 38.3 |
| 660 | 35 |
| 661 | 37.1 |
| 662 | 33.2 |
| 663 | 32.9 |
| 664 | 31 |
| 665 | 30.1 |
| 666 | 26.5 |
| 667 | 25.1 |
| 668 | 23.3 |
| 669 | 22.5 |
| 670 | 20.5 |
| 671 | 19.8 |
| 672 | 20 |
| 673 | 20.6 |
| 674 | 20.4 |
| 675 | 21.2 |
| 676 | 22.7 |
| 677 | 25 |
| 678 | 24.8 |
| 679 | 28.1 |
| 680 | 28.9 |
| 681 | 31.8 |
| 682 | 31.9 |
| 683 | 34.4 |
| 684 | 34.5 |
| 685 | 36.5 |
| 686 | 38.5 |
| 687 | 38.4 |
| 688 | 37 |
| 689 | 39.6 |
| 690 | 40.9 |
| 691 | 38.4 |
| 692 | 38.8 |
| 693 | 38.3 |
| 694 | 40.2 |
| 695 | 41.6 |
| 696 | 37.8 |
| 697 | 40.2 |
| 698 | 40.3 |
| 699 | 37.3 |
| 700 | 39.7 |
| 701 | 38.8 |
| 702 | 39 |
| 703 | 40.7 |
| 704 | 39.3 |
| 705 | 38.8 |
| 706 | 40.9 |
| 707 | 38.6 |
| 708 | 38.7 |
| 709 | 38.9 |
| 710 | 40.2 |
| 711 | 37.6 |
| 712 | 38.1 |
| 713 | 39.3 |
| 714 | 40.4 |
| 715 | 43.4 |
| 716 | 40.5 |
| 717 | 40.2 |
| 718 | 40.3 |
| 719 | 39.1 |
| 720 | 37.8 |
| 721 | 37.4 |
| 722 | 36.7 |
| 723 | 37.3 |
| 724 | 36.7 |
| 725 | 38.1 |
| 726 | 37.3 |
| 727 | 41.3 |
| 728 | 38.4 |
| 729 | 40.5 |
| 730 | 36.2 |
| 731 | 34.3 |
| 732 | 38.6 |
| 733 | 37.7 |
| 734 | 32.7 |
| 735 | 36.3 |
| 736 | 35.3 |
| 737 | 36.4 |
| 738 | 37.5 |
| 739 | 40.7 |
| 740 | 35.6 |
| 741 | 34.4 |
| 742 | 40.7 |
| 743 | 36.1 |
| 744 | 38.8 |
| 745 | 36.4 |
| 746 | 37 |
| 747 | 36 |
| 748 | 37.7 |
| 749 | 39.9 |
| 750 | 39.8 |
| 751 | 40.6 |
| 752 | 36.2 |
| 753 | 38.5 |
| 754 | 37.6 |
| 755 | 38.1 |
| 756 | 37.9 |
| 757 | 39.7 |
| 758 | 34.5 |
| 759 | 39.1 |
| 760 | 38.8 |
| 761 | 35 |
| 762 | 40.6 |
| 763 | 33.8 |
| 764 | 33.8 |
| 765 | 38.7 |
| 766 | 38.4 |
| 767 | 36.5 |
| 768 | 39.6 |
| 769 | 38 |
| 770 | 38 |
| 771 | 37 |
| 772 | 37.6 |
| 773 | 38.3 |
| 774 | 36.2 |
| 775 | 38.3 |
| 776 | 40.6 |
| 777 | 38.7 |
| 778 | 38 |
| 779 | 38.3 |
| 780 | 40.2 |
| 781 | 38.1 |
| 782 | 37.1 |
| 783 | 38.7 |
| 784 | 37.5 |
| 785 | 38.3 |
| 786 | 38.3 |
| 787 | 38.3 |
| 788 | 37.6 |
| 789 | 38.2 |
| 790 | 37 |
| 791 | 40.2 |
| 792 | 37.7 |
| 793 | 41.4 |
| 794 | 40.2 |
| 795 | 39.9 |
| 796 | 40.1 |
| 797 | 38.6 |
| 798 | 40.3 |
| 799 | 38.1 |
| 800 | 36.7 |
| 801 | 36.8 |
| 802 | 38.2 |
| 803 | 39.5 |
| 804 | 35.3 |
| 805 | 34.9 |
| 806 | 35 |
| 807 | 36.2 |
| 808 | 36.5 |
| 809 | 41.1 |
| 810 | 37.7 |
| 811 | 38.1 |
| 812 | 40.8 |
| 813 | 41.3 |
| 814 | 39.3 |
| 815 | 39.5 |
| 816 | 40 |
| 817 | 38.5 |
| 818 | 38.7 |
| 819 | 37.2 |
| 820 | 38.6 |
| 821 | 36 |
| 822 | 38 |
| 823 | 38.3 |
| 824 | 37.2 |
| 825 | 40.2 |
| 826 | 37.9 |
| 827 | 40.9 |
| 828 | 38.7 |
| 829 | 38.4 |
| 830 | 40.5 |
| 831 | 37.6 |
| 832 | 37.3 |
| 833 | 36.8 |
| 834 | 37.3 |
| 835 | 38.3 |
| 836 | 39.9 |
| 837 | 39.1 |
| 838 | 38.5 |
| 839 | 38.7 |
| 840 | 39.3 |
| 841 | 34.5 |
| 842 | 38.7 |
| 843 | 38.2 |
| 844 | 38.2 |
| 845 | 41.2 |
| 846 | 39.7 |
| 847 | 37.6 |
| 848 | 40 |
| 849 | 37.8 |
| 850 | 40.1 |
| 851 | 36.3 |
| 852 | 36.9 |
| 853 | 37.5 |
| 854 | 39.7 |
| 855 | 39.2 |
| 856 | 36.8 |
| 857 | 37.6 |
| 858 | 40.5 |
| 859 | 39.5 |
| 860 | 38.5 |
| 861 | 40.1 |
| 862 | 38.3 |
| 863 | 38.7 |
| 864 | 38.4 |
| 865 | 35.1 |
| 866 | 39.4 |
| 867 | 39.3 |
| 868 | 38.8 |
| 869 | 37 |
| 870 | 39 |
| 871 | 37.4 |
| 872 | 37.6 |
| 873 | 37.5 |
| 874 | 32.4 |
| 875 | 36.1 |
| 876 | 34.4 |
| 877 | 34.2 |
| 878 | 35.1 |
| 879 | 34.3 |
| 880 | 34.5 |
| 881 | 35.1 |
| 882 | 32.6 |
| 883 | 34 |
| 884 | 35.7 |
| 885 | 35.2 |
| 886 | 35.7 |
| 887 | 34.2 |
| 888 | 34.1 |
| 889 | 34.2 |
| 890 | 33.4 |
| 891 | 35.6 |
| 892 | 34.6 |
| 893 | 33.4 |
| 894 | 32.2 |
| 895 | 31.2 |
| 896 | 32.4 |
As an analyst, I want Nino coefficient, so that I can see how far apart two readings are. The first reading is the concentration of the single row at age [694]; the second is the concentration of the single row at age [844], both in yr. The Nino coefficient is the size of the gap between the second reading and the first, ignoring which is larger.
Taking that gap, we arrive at 2.0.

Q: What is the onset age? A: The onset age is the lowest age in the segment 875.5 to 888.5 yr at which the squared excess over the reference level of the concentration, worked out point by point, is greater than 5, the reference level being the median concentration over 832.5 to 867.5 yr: 876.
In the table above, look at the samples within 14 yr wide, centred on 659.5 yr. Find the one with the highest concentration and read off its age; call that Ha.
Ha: 657 yr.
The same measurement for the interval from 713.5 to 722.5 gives 715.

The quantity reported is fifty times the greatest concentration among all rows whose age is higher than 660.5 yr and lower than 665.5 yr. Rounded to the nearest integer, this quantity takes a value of 1855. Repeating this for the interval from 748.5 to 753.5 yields 2030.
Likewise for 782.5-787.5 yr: 1935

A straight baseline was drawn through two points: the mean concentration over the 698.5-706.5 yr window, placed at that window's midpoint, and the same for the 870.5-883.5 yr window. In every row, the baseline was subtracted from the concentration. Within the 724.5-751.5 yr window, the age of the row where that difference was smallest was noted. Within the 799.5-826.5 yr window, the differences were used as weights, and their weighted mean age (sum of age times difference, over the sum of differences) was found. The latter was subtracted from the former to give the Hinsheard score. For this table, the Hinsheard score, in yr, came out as -82.7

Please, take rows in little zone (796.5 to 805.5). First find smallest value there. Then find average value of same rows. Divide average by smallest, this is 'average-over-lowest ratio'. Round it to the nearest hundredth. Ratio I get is 1.08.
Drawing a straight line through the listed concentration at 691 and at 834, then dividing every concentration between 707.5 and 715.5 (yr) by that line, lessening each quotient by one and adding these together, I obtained 0.28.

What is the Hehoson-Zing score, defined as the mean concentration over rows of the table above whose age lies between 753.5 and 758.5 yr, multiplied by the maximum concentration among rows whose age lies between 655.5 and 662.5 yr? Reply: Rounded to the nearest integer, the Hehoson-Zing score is 1593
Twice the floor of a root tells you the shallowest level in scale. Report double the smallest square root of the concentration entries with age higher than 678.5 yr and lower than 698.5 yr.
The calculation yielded 10.6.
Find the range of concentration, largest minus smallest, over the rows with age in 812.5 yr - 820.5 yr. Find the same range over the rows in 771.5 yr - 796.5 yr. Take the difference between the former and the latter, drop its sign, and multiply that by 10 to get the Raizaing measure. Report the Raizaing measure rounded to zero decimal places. 11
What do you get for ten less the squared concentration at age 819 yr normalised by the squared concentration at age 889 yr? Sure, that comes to 8.82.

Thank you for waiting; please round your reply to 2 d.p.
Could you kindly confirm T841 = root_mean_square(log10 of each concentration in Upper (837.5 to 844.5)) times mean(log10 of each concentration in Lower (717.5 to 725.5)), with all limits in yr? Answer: 2.49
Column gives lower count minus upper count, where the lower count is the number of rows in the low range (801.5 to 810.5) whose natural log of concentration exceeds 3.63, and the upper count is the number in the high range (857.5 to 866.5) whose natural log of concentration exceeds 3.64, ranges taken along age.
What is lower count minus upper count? -5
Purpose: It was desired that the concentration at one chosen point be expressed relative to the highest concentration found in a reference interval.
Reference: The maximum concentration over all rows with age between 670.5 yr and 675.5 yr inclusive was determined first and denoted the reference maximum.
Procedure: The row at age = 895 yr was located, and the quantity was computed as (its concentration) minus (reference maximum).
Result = 10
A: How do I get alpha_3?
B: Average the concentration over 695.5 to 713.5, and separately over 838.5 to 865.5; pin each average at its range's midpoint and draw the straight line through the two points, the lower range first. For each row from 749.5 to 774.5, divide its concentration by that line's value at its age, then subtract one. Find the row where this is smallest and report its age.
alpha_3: 763 yr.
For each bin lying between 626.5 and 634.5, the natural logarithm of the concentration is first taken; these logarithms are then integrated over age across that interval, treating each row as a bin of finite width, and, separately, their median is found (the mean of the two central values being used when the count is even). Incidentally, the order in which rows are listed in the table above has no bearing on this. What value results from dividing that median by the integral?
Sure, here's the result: 0.13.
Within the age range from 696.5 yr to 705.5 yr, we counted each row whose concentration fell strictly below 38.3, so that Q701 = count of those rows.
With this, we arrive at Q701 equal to 1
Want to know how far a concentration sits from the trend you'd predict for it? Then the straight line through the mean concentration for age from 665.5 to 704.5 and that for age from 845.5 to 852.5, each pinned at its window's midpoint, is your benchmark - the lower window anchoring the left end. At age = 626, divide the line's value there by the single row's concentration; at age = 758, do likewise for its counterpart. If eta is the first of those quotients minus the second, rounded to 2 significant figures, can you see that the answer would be -0.20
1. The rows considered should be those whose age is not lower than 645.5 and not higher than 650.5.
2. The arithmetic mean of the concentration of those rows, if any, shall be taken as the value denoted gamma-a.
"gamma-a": 37.2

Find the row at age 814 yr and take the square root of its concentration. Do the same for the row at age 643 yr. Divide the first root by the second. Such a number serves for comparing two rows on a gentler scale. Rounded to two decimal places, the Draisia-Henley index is 1.00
